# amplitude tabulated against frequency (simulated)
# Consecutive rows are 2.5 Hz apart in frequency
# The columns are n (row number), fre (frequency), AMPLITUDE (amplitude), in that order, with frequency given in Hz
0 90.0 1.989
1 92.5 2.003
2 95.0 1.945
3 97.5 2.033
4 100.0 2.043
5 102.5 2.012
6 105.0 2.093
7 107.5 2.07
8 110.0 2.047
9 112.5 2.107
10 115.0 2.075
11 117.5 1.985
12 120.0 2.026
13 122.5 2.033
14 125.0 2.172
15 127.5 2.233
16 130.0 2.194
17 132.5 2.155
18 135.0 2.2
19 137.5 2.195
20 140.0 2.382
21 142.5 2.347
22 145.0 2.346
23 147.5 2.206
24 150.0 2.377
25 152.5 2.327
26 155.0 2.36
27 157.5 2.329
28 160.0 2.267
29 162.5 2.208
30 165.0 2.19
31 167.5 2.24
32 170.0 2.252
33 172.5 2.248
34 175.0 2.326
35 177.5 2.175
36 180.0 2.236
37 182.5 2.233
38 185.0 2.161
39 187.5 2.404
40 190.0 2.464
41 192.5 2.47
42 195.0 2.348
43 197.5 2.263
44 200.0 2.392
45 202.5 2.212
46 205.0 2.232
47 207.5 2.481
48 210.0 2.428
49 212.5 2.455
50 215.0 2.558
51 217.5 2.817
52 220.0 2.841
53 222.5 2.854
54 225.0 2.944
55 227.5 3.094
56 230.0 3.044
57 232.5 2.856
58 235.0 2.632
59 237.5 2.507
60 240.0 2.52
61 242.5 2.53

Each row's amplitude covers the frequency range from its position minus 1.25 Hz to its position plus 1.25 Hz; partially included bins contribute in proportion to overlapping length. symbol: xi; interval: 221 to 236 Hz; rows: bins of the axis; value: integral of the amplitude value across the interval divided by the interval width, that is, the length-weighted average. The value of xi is 2.91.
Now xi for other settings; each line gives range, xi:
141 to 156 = 2.33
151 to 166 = 2.28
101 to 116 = 2.07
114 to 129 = 2.09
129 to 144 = 2.25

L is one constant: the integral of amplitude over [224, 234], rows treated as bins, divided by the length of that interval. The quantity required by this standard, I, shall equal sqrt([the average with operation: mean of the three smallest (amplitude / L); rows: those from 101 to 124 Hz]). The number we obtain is 0.821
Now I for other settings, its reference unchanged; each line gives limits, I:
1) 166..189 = 0.858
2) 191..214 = 0.867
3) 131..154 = 0.856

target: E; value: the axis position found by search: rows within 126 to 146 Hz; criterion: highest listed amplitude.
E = 140.0 Hz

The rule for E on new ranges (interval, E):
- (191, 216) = 215.0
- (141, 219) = 217.5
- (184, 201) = 192.5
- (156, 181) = 157.5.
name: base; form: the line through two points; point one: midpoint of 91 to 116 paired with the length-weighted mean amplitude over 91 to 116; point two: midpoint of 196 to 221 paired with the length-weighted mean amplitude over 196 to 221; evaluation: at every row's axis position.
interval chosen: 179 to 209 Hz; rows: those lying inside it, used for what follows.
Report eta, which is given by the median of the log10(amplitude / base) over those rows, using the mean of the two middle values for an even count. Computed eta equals -0.016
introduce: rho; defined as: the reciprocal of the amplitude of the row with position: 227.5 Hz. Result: 0.32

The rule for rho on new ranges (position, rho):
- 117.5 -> 0.50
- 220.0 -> 0.35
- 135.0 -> 0.45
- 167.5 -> 0.45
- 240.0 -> 0.40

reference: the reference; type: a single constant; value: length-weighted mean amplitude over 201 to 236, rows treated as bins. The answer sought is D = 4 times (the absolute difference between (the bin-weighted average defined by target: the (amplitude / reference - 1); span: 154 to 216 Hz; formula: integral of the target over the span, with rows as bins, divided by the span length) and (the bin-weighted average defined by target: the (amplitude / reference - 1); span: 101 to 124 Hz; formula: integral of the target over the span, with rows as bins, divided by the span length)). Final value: 0.40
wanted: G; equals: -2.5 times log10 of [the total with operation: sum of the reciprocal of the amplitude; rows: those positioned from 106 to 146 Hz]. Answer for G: -2.18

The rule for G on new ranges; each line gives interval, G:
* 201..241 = -1.96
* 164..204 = -2.11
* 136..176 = -2.11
